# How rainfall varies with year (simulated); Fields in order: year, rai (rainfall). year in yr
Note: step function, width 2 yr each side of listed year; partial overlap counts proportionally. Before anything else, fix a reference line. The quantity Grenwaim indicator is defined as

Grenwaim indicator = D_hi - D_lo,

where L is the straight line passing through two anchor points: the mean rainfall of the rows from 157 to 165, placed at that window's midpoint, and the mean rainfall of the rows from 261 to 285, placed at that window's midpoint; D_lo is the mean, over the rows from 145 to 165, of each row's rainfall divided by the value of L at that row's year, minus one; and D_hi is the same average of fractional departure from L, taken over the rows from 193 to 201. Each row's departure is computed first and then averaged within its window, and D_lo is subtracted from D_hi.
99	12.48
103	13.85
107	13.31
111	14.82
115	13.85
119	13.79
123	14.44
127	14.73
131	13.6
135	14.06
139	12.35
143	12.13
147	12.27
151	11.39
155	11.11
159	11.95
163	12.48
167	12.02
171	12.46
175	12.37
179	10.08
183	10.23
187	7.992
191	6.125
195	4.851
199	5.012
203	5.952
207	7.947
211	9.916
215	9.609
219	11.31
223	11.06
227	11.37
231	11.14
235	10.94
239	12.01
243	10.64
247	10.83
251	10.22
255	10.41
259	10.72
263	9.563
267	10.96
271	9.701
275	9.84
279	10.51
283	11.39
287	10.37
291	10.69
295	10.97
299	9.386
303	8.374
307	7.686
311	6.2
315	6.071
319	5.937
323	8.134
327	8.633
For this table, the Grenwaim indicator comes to -0.5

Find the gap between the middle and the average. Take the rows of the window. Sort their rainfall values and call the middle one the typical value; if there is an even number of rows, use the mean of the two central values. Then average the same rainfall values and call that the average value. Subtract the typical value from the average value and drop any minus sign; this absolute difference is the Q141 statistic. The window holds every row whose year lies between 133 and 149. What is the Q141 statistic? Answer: 0.39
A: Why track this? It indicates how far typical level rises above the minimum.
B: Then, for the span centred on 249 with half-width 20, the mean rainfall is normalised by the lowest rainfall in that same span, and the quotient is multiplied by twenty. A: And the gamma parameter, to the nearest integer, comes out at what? 22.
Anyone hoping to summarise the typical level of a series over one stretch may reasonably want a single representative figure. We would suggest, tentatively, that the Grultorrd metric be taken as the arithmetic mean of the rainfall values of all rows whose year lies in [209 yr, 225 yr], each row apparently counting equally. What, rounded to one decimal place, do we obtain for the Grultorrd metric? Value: 10.5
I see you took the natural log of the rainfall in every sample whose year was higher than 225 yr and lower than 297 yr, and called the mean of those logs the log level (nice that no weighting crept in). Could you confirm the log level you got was 2.37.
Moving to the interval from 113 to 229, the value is 2.35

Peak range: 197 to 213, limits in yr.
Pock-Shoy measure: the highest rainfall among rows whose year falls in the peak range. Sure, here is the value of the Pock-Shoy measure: 9.916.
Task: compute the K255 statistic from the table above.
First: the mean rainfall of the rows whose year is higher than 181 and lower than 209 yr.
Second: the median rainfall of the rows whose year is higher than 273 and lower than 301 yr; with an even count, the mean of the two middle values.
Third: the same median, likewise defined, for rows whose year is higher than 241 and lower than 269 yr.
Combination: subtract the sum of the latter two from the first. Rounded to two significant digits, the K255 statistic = -14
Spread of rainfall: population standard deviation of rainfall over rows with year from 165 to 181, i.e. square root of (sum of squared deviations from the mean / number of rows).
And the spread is 1.0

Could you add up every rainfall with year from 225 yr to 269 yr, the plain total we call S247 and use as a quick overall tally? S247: 119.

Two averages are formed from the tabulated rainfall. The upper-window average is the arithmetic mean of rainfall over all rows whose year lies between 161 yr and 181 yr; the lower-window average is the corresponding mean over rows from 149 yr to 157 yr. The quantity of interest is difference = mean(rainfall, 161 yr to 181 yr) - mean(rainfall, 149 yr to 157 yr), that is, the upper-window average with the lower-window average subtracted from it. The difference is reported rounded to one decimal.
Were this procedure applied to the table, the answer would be 0.6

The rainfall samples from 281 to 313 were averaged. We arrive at 9.4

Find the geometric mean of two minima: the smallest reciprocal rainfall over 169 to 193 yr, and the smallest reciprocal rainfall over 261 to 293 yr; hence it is 0.0839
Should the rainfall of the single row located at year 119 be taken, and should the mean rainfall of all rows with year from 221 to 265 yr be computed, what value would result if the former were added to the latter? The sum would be 24.6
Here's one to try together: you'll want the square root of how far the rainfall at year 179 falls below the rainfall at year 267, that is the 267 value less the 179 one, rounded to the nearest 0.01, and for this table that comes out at 0.94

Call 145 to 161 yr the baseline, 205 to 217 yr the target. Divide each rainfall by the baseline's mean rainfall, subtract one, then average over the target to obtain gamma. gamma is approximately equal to -0.22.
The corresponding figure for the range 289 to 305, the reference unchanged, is -0.16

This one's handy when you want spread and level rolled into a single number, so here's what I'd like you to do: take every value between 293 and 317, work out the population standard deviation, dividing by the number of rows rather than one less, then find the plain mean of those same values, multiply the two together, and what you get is 14.0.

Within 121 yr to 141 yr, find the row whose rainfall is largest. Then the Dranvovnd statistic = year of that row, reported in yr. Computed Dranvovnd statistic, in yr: 127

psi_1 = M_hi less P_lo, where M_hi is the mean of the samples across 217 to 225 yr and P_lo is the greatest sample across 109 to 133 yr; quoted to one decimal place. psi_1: -3.6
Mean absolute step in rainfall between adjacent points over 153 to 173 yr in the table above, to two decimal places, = 0.57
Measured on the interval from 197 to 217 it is 1.30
